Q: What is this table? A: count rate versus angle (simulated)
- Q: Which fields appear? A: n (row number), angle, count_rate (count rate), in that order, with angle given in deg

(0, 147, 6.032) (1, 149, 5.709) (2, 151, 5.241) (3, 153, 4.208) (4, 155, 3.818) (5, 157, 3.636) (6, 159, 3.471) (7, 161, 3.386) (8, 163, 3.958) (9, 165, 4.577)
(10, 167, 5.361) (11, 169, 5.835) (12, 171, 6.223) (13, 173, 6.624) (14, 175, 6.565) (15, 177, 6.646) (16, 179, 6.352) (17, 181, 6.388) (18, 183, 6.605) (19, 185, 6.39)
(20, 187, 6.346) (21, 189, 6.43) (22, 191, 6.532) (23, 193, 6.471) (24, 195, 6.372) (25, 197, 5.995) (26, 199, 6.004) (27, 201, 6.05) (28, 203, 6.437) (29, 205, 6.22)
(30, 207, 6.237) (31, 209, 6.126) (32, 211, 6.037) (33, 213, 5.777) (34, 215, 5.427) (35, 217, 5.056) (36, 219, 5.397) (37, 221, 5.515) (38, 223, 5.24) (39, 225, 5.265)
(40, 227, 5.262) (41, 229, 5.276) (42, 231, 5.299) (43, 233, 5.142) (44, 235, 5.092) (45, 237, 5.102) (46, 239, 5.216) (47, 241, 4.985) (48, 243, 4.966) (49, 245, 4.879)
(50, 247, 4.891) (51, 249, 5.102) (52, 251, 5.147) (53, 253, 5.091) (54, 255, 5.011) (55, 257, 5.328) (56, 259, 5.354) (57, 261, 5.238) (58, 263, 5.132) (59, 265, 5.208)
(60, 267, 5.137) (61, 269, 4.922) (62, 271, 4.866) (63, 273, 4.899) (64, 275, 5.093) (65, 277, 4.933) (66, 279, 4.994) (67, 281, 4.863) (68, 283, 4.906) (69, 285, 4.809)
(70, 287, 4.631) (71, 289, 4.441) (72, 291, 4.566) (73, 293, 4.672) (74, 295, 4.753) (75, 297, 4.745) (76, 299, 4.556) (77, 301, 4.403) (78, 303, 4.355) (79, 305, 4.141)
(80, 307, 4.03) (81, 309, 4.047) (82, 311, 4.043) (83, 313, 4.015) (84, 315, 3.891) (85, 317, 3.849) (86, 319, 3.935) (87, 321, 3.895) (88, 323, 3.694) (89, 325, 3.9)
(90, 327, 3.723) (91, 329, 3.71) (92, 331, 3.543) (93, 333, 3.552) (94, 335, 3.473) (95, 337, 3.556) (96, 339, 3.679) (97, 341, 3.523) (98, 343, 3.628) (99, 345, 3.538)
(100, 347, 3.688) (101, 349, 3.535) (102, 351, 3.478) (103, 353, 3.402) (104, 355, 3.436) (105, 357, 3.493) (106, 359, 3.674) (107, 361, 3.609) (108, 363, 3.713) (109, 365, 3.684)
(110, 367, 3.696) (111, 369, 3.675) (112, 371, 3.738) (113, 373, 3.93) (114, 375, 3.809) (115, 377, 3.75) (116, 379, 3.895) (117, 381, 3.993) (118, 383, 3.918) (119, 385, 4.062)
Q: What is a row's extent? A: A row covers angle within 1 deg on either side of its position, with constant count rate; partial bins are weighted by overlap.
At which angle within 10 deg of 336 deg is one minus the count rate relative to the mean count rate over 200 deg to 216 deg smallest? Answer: 327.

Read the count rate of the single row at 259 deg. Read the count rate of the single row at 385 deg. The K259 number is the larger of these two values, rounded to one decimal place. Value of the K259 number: 5.4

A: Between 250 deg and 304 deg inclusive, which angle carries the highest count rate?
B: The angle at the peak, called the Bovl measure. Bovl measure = 259 deg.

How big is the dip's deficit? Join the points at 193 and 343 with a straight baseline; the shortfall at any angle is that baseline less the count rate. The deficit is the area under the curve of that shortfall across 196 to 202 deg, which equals 2.0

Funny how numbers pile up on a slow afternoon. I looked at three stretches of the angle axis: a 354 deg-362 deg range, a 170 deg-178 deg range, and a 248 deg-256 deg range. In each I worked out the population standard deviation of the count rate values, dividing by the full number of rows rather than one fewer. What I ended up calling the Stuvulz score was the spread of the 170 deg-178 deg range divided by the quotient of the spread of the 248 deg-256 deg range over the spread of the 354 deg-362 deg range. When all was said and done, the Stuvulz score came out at 0.33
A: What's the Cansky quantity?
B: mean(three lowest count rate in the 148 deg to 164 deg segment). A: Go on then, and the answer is 3.50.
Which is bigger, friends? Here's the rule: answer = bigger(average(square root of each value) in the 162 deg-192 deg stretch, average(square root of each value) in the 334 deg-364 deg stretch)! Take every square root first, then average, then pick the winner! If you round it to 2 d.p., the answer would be 2.45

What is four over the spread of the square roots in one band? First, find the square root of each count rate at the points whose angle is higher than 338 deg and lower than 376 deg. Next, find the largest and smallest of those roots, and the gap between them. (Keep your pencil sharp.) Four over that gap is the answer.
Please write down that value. 29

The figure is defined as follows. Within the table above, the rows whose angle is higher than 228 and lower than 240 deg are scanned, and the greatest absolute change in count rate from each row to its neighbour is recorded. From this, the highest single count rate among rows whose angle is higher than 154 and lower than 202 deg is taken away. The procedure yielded -6.49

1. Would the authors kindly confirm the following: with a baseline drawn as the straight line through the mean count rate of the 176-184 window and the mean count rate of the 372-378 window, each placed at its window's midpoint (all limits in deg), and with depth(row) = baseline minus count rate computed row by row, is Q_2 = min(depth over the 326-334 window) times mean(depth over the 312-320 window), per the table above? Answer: 0.54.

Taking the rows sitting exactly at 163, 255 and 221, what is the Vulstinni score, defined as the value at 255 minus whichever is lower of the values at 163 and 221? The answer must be 1.1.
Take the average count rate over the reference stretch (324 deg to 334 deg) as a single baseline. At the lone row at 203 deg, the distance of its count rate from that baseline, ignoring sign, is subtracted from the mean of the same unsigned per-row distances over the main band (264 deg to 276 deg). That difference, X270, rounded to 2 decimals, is -1.42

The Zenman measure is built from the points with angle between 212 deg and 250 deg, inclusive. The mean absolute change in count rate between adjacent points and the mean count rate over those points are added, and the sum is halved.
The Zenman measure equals 2.7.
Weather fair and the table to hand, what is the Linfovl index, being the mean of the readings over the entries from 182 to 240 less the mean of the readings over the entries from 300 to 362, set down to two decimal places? 2.05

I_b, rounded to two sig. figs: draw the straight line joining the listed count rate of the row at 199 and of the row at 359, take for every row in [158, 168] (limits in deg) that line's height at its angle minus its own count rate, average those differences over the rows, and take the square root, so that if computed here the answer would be 1.5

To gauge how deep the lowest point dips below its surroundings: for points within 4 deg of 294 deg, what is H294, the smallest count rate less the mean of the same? -0.118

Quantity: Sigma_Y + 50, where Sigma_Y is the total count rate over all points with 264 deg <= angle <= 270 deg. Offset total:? 65.3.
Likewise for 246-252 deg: 65.1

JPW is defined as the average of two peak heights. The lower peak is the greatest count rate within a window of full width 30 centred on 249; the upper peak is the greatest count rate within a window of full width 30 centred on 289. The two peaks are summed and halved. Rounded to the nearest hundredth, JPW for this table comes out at 5.22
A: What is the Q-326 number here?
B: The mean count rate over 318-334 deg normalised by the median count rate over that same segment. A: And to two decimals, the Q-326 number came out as 1.01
